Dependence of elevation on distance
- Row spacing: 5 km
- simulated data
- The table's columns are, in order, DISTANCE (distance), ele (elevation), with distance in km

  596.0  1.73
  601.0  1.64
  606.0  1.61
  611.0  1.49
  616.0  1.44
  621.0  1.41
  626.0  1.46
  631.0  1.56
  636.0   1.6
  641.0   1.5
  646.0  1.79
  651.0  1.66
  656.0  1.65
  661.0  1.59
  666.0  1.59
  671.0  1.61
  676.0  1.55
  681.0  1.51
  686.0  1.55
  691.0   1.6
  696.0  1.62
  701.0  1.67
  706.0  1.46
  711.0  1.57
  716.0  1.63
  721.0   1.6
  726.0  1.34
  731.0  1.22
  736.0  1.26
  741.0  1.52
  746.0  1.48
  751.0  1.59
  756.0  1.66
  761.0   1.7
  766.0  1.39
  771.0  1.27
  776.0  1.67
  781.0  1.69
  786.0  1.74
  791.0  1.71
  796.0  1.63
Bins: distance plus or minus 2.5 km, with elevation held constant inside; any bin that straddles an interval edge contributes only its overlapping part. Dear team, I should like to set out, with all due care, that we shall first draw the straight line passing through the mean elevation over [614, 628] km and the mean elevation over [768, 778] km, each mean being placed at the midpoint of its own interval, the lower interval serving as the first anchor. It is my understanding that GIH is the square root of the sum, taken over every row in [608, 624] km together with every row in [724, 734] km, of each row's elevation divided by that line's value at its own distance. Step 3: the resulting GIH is 2.2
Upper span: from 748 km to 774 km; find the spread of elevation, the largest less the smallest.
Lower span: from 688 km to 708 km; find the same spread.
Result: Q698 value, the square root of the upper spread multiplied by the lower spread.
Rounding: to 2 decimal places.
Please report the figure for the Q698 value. 0.30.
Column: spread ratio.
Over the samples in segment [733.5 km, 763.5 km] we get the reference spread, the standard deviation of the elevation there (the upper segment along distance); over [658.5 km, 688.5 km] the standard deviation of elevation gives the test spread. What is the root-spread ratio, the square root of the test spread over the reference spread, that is 0.48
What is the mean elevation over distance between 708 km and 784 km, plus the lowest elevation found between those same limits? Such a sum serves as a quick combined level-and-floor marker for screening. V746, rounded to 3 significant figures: 2.73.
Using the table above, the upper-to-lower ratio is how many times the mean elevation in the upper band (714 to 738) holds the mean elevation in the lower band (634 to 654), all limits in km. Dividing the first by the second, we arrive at 0.86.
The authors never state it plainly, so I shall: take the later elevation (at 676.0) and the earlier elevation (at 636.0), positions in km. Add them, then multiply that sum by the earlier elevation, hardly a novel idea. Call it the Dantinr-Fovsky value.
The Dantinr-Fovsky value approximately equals 5.04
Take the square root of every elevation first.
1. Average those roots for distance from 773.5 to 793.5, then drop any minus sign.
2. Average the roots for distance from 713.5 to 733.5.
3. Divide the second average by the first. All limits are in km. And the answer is 0.92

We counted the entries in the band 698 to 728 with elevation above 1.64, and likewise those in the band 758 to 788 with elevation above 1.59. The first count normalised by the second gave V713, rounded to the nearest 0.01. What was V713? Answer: 0.25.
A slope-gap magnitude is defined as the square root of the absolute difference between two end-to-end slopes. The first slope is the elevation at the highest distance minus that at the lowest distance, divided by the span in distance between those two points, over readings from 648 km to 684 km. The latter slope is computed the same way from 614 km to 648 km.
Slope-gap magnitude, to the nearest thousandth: 0.129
